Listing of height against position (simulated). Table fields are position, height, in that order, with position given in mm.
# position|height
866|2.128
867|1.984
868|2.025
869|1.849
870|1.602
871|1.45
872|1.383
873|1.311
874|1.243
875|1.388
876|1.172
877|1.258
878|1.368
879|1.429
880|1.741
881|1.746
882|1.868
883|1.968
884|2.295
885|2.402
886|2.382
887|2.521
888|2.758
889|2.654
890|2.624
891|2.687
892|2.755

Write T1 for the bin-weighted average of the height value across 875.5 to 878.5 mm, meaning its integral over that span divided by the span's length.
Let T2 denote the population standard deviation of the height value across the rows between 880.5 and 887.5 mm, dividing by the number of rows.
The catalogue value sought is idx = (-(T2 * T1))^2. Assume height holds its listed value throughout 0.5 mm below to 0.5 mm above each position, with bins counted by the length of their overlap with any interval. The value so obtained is 0.13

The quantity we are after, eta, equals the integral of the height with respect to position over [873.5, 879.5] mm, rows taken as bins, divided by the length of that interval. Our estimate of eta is 1.31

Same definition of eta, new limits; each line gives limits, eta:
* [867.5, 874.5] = 1.55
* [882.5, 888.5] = 2.39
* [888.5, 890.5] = 2.64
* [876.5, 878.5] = 1.31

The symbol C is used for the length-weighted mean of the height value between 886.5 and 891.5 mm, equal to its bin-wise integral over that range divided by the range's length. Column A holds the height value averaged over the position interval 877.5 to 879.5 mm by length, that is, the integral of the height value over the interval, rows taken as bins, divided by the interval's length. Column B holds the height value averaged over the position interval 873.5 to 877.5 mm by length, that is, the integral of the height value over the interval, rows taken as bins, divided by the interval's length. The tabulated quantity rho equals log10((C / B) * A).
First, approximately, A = 1.40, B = 1.3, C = 2.65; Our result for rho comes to 0.47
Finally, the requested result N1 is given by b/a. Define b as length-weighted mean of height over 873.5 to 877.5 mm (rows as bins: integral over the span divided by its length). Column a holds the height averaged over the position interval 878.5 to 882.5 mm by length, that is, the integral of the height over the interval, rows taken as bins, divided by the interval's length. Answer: 0.7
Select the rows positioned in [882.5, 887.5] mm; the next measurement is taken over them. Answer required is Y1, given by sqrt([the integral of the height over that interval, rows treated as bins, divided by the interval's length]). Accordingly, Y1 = 1.5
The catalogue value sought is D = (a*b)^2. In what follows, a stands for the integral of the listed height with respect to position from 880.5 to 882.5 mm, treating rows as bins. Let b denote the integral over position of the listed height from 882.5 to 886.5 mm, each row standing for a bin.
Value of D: 1069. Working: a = 3.6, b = 9.0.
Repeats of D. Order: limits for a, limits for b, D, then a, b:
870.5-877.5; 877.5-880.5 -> 1745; 9.2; 4.5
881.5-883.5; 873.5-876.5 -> 213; 3.8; 3.8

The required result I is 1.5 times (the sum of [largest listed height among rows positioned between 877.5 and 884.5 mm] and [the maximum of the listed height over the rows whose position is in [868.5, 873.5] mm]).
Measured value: 6.2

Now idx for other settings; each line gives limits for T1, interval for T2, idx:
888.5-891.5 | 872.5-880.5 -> 0.19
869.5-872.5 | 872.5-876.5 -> 0.01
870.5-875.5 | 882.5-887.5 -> 0.06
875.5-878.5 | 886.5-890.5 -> 0.01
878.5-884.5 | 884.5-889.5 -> 0.07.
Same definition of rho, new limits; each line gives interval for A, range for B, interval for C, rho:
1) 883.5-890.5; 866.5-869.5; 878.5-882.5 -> 0.34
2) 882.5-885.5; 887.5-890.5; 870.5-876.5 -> 0.04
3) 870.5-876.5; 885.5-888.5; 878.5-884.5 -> -0.02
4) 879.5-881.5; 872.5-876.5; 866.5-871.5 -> 0.39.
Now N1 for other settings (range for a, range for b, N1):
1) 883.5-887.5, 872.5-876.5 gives 0.5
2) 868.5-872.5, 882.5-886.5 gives 1.4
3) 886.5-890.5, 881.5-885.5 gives 0.8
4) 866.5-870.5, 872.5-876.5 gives 0.7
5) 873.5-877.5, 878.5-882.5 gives 1.3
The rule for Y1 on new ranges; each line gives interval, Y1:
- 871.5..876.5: 1.1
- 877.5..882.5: 1.3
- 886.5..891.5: 1.6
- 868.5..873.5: 1.2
